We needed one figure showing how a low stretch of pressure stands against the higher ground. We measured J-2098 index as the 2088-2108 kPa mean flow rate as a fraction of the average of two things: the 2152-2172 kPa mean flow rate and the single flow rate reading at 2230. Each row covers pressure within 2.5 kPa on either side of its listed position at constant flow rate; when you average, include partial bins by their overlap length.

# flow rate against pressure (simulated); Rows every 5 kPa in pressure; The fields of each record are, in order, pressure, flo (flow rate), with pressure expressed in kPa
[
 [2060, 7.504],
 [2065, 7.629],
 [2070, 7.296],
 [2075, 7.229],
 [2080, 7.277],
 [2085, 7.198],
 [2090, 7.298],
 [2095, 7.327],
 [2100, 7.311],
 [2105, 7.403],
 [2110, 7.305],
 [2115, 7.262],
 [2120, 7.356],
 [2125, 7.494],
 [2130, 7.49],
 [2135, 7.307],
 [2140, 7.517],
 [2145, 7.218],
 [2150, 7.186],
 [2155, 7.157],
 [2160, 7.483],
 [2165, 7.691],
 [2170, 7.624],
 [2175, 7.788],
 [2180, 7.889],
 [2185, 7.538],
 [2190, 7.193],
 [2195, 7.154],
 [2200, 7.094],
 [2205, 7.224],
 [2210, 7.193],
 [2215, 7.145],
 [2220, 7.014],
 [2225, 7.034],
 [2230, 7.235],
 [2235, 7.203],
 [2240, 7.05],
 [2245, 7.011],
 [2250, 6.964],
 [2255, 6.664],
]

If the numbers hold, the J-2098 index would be 1.00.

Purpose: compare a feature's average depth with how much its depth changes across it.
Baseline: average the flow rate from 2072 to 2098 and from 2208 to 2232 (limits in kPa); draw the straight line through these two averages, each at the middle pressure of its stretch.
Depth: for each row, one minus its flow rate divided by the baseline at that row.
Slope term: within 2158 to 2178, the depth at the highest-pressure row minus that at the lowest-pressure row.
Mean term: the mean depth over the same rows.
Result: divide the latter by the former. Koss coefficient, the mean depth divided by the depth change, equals 1.5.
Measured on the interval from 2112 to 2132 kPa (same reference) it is 0.7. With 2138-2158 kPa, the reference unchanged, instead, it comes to -0.2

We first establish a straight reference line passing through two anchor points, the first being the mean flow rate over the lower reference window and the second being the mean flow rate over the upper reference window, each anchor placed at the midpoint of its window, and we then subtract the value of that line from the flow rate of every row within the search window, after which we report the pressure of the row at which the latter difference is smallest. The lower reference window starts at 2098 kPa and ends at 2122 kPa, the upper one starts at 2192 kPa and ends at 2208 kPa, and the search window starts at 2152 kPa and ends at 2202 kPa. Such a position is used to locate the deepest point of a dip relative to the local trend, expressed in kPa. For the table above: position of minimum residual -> 2155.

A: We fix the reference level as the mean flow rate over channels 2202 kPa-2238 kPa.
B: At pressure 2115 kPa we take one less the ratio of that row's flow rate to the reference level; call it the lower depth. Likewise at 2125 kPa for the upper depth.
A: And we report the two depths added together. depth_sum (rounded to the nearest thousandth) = -0.064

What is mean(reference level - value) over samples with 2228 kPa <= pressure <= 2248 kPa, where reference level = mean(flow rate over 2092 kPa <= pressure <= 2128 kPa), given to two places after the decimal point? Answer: 0.23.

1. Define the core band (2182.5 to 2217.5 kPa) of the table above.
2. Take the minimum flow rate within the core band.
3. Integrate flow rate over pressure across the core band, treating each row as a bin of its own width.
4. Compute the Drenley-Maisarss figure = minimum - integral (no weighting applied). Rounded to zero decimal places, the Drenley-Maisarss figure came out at -246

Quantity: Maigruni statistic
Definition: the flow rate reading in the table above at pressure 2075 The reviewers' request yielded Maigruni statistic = 7.229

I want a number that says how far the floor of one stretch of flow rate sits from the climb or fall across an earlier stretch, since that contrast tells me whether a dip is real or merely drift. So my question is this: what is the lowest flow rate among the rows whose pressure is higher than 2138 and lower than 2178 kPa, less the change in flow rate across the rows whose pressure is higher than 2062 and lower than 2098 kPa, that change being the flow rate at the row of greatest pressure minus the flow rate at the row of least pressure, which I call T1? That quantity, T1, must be 7.5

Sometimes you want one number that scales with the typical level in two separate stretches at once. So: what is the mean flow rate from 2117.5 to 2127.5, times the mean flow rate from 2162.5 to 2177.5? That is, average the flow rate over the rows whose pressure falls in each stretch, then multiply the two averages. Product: 57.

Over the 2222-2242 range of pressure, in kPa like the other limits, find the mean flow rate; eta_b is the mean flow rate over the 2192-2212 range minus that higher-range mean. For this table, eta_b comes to 0.04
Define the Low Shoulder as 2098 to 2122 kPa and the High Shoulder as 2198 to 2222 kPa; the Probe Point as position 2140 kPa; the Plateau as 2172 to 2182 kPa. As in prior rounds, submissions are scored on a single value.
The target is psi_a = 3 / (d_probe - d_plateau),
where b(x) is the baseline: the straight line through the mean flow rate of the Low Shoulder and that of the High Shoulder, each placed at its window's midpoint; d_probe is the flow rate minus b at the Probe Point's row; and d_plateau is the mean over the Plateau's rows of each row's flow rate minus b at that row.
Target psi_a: -8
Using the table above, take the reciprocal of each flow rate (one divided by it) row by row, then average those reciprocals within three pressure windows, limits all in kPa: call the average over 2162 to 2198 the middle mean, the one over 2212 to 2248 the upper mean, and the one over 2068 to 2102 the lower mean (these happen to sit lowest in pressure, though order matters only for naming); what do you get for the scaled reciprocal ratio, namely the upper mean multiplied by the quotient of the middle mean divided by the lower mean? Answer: 0.136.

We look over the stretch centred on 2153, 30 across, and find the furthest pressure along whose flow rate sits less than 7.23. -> 2155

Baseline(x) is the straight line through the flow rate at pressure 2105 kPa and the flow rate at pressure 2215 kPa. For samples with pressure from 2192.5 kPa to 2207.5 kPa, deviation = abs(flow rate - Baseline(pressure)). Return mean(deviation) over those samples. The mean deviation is 0.060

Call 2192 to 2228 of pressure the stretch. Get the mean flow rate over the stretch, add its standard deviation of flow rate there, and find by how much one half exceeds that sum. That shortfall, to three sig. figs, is -6.70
